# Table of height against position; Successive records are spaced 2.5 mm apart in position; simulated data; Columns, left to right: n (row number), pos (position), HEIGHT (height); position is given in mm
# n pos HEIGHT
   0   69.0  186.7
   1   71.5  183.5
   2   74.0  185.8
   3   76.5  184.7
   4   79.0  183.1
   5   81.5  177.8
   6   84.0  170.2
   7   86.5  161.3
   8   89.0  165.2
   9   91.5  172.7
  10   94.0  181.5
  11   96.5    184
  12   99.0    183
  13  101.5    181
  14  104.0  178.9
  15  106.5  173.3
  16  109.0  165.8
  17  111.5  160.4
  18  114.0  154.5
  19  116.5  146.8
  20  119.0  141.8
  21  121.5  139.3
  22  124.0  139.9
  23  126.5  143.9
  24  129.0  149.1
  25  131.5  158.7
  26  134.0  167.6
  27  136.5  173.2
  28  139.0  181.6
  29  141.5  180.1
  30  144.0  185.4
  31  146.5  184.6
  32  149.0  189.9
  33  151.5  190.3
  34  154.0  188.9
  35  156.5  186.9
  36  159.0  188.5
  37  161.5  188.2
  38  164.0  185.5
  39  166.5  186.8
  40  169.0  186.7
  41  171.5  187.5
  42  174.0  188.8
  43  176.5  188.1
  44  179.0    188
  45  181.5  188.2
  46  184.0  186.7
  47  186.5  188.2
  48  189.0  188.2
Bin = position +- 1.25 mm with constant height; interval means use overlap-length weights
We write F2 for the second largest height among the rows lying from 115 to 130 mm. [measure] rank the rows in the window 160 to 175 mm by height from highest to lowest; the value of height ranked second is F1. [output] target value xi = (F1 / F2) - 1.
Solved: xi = 0.28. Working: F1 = 188.2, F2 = 146.8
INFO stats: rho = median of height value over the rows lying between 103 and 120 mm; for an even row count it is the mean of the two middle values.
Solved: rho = 160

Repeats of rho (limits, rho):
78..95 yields 173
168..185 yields 188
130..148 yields 180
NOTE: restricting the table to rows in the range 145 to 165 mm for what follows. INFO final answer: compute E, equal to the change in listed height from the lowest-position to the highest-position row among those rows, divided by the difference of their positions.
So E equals 0.1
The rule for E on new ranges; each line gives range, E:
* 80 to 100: 0.3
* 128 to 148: 2.0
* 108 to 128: -1.3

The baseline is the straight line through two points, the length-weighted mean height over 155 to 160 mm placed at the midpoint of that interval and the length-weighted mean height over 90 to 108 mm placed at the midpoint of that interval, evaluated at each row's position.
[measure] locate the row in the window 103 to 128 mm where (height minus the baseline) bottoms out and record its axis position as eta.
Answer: 121.5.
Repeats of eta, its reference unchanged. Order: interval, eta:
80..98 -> 86.5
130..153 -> 131.5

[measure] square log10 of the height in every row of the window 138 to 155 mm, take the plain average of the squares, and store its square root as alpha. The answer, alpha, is 2.27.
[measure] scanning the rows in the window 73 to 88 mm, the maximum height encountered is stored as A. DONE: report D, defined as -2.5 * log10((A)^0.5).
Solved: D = -2.84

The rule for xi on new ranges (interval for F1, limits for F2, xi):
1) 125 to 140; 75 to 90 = -0.05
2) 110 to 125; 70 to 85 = -0.16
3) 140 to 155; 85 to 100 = 0.04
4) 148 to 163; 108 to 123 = 0.18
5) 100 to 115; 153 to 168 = -0.05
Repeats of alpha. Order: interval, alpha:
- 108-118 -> 2.20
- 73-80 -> 2.27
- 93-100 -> 2.26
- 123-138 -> 2.19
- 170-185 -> 2.27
